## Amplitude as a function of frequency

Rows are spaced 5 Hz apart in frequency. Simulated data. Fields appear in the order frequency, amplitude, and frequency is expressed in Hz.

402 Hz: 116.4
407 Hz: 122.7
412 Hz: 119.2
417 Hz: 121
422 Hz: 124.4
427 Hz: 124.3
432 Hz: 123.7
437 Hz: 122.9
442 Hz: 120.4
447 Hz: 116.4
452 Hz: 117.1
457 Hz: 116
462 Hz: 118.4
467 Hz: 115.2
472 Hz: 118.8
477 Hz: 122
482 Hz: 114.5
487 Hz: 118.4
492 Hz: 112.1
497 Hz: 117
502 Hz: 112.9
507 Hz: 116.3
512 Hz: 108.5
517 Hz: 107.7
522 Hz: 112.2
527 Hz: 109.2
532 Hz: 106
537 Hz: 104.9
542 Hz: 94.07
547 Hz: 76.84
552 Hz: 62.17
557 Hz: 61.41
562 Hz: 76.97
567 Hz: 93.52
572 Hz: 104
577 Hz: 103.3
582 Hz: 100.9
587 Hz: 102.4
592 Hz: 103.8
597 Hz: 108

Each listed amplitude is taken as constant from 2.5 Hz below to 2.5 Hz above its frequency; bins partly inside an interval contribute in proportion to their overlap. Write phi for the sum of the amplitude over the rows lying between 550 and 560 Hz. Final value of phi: 124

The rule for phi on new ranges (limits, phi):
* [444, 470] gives 583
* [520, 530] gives 221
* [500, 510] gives 229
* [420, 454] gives 849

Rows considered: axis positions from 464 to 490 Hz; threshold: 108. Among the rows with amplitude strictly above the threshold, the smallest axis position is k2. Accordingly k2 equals 467 Hz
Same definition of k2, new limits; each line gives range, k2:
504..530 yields 507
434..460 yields 437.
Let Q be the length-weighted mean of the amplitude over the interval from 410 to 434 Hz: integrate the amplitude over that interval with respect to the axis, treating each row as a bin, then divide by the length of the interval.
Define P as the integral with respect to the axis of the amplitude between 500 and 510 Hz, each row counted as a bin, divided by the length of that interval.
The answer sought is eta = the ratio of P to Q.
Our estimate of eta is 0.9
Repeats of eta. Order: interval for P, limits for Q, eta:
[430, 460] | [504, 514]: 1.1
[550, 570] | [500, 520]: 0.7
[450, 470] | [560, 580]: 1.2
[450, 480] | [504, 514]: 1.0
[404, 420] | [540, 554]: 1.6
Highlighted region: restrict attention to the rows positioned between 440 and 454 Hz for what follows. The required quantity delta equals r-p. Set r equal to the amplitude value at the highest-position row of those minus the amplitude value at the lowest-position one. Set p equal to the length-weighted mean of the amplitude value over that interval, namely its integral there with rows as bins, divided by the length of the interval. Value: -121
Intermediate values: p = 118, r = -3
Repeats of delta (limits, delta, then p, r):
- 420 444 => -127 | 123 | -4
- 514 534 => -111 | 109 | -2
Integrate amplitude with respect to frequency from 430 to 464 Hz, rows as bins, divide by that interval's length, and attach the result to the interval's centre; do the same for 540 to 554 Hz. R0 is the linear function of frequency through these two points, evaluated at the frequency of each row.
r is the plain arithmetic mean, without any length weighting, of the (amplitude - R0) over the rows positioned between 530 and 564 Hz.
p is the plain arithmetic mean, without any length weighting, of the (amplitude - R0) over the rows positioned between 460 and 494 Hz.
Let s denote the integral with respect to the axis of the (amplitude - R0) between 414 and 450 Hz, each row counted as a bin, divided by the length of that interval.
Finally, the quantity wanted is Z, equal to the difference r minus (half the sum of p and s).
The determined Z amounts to 2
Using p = 10.3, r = 6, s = -4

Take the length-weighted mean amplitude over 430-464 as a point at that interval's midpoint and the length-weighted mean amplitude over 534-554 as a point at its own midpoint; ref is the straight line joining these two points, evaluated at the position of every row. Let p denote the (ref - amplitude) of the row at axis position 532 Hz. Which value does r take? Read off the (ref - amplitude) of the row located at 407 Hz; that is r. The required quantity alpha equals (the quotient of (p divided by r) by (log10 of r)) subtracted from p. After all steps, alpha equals -15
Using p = -16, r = 10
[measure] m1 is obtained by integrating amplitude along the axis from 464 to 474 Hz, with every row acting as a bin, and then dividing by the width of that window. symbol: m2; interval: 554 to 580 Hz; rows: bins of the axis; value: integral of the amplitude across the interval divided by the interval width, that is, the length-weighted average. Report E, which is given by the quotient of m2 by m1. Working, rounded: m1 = 117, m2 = 88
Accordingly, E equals 0.75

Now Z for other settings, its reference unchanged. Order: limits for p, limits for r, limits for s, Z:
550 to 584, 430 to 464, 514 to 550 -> -17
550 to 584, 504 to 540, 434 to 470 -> 12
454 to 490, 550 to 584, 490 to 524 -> 3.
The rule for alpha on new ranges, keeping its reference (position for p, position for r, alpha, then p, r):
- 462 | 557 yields -4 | -4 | 20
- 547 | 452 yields 56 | 8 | 0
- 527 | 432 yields -190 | -18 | 1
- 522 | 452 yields -138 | -19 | 0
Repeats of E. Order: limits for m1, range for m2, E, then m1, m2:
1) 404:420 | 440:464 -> 0.97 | 121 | 118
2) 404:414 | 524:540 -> 0.88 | 121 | 106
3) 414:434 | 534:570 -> 0.67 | 123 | 82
